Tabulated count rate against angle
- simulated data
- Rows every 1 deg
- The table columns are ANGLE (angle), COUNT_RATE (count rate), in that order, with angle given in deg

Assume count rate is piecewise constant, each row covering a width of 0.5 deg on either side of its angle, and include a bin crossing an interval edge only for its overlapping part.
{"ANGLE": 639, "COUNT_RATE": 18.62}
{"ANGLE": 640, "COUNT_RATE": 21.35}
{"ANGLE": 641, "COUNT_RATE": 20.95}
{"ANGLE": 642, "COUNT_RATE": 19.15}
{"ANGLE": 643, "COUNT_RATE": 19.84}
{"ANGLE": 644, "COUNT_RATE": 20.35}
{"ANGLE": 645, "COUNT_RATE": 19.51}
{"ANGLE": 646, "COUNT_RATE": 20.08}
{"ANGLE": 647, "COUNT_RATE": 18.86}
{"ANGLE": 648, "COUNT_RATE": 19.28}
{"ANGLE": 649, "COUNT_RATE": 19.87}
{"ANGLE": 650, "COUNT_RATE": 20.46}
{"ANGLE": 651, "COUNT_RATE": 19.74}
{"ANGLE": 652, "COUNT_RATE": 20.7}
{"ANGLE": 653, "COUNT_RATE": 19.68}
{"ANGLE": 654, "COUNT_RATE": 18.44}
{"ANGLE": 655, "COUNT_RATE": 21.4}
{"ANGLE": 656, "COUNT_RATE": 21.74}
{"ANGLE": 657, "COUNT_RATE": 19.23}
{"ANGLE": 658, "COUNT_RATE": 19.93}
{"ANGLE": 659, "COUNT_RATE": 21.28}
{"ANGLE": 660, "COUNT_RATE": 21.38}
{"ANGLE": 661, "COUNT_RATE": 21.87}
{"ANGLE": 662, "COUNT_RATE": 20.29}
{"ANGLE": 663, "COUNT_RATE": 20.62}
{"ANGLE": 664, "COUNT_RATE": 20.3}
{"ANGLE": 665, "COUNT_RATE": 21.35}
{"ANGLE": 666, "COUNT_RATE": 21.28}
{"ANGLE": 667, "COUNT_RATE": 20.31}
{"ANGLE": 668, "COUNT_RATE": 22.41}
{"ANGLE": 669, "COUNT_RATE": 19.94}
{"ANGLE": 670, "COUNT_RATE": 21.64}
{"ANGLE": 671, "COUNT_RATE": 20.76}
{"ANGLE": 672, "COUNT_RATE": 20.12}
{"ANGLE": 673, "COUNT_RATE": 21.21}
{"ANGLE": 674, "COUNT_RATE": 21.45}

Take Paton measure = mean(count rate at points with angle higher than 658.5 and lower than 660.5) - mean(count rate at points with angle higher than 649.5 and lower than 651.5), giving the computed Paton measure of 1.2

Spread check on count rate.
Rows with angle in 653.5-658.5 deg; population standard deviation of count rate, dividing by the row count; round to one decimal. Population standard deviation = 1.3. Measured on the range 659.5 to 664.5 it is 0.6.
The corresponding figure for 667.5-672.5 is 0.9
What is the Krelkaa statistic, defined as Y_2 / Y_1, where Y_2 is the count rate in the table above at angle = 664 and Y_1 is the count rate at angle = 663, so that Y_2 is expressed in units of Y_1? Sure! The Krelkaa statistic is 0.98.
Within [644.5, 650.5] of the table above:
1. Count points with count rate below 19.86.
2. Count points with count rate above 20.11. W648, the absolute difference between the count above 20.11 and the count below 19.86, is 2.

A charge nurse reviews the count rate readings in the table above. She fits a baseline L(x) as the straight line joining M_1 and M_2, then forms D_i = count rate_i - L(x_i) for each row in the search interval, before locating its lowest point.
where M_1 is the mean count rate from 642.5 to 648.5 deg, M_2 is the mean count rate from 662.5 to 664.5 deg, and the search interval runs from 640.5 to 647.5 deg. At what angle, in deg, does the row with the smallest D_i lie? 647 deg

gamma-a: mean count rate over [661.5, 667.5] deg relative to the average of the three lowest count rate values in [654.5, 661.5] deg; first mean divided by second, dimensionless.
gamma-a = 1.03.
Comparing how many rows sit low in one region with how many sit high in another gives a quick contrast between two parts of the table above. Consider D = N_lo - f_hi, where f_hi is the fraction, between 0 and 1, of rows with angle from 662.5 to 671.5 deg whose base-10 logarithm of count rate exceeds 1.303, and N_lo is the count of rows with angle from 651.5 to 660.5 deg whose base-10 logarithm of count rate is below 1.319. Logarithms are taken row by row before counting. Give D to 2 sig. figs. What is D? 4.1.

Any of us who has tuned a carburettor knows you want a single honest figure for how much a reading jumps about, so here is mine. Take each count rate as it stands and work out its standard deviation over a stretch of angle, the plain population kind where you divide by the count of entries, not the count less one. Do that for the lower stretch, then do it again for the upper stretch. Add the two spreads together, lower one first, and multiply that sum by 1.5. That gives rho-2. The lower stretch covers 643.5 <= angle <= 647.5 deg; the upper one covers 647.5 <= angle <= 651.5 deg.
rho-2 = 1.5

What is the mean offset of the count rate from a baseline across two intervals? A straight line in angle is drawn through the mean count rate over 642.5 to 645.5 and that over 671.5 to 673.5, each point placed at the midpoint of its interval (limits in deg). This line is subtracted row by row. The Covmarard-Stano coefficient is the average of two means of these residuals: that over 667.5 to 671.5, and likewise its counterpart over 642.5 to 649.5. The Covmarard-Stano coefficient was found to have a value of 0.2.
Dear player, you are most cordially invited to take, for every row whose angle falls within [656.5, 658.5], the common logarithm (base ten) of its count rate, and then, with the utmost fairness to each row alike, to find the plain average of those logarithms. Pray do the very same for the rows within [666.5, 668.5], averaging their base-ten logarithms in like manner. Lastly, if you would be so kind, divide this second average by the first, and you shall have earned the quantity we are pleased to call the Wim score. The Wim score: 1.03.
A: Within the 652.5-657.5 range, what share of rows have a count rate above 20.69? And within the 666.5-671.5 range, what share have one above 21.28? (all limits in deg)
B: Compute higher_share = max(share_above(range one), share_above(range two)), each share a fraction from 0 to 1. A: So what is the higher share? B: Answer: 0.40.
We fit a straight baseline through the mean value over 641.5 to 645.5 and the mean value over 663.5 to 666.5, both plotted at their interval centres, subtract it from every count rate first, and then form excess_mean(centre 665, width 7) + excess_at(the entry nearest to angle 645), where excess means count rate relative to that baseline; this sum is -0.3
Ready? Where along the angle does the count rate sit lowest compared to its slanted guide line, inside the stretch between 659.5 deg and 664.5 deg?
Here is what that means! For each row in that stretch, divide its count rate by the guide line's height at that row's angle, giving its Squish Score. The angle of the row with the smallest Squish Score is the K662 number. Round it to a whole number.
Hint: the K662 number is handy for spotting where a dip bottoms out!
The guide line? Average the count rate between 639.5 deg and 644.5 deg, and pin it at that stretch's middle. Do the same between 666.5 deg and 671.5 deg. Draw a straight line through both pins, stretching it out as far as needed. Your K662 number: 664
